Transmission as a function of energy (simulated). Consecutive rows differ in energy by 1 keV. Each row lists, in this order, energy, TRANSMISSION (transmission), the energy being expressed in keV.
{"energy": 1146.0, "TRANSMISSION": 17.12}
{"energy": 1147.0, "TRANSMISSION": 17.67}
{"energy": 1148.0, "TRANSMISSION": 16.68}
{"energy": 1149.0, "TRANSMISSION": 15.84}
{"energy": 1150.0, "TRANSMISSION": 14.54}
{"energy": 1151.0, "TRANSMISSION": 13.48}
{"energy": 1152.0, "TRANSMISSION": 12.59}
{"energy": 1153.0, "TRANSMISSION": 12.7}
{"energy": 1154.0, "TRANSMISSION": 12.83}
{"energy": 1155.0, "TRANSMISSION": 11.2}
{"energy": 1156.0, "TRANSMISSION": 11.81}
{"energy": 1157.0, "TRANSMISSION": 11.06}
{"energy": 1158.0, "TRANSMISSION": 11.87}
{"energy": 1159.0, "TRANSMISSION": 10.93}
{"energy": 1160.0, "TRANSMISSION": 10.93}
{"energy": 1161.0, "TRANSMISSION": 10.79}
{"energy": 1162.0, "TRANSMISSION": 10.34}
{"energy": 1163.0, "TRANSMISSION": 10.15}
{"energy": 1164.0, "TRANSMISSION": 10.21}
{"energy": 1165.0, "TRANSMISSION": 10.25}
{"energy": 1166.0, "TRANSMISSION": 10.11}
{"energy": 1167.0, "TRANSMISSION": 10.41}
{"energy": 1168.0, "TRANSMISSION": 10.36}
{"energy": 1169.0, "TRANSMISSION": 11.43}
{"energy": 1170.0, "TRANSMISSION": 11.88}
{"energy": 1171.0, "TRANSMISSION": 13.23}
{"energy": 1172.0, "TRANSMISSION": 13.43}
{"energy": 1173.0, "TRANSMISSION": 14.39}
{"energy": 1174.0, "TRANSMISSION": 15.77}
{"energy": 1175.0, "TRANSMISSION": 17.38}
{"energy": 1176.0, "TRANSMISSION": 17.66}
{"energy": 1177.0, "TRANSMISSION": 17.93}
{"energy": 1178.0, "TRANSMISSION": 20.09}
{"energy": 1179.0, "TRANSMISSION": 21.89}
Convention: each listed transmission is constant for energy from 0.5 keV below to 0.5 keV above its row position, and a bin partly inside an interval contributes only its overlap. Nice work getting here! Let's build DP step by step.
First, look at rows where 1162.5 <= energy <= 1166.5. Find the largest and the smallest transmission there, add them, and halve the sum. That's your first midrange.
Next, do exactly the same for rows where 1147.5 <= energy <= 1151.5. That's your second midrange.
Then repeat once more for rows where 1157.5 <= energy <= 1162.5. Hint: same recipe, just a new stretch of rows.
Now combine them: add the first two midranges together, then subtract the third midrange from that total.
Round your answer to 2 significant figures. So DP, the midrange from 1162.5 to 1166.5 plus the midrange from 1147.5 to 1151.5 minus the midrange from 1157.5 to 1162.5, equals 14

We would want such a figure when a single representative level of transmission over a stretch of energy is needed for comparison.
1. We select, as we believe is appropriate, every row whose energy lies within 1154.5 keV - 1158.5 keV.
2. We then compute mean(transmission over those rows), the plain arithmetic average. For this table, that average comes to 11.5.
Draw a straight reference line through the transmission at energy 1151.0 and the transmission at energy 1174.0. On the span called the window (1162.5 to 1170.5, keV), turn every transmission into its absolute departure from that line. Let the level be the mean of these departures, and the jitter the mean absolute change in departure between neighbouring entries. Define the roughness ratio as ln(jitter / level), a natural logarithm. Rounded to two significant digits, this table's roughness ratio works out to -2.7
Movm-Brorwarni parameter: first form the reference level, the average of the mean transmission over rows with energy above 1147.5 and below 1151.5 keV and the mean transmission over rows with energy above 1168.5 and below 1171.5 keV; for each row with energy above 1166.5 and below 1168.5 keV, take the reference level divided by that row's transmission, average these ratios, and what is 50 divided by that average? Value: 38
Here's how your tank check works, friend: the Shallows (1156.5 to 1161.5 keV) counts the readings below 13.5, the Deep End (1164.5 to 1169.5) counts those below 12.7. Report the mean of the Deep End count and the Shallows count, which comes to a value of 5.0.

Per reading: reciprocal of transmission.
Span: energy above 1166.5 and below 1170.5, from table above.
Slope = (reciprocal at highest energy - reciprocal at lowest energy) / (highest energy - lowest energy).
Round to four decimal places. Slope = -0.0040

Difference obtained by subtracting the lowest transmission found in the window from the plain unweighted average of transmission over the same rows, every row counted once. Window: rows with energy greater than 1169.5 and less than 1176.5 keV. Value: 2.94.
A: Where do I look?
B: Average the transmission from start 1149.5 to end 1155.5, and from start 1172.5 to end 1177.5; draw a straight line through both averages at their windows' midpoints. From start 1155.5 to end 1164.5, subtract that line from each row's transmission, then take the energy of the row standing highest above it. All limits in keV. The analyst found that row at 1156.0 keV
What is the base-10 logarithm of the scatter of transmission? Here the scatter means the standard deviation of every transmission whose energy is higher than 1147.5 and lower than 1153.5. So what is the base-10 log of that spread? 0.2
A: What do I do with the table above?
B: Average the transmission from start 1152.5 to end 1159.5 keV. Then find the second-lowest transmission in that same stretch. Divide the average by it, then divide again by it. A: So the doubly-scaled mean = 0.096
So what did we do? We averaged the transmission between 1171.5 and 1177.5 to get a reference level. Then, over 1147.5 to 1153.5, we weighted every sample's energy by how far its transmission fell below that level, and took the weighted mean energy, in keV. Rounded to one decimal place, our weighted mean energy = 1151.9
